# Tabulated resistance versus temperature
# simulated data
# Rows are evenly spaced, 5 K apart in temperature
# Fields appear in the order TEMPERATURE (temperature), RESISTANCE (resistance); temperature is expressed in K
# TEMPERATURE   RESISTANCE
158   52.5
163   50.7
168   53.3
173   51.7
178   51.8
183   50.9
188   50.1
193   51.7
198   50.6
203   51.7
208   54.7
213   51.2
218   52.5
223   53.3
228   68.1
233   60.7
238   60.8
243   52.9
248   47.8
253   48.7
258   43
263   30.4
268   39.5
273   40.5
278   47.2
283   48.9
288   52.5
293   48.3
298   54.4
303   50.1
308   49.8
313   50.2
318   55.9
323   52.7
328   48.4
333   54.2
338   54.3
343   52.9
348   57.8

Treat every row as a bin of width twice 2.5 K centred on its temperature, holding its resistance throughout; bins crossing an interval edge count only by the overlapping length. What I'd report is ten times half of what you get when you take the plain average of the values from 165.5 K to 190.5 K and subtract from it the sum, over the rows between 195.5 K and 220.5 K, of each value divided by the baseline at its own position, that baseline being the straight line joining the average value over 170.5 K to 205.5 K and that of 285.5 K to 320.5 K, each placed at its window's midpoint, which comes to 232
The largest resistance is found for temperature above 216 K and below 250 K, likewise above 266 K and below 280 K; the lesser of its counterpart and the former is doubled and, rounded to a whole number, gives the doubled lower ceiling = 94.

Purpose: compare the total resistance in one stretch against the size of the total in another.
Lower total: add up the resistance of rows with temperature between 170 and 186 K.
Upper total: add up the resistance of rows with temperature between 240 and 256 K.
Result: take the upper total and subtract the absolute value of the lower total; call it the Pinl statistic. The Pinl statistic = -5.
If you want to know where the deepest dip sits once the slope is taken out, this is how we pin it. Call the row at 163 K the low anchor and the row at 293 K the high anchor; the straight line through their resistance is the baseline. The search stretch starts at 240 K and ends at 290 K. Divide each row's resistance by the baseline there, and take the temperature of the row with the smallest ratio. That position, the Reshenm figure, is 263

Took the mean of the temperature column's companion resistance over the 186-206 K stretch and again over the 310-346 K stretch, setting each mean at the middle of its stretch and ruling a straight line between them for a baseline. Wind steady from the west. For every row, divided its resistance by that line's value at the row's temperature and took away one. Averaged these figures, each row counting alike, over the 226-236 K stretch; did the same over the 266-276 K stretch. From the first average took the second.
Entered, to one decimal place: 0.5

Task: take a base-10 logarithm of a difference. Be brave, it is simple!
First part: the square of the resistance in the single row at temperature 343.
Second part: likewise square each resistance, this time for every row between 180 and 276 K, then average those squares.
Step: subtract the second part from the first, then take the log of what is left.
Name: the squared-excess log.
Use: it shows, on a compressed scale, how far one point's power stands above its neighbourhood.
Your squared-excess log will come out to 2.3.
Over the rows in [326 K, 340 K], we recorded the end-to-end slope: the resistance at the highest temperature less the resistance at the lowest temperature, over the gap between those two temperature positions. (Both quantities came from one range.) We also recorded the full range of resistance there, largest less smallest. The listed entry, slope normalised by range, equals 0.100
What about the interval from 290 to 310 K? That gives 0.016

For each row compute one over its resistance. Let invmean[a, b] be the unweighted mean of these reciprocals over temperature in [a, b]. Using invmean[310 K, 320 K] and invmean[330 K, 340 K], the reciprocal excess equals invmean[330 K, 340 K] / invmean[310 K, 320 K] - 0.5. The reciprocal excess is 0.48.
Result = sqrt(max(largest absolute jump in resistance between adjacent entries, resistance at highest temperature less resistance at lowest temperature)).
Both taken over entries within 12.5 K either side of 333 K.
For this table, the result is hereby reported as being 2.4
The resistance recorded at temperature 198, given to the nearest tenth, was 50.6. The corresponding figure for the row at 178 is 51.8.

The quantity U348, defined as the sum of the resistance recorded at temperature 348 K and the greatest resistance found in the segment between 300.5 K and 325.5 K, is 114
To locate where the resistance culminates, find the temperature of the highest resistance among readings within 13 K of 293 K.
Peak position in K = 298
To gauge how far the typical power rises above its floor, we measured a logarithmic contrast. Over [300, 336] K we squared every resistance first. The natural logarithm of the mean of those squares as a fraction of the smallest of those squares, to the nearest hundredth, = 0.13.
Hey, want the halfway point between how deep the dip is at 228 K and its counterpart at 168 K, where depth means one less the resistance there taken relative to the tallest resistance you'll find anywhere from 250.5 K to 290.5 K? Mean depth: -0.16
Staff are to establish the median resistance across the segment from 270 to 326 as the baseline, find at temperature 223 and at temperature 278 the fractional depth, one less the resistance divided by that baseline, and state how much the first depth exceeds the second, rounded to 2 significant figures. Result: -0.12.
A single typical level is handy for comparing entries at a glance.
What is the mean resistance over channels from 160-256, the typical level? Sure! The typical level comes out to 53.3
